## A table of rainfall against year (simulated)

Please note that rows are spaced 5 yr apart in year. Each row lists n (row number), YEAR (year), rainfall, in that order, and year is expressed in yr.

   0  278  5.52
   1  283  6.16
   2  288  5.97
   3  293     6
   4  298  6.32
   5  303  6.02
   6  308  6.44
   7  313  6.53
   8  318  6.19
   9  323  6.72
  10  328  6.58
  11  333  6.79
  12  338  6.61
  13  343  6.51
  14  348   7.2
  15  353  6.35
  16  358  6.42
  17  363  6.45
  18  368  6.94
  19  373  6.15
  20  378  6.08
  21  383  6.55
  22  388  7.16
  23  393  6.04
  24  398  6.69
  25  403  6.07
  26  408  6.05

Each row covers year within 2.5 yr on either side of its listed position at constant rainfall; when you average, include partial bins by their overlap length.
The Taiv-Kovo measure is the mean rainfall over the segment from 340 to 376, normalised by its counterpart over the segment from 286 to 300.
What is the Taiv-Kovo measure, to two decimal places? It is 1.08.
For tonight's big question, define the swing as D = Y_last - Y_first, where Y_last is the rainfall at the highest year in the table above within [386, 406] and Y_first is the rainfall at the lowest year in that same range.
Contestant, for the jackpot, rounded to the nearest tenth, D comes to -1.1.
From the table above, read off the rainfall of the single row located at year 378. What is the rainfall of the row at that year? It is 6.08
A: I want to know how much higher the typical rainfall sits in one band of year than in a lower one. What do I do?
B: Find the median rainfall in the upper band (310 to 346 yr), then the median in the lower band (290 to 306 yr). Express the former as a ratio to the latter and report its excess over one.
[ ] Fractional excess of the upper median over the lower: 0.09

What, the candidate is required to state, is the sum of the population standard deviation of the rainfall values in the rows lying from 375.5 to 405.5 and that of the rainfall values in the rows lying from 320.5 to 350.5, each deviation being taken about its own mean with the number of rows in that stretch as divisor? 0.64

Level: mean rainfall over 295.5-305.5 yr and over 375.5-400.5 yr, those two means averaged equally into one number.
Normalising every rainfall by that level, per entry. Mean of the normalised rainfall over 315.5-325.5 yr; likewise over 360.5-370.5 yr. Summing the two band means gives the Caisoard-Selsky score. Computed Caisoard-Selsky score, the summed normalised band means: 2.08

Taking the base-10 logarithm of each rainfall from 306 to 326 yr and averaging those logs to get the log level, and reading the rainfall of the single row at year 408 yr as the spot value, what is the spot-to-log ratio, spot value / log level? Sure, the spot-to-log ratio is 7.46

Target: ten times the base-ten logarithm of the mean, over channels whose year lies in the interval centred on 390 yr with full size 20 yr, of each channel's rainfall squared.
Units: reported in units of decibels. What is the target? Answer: 16.4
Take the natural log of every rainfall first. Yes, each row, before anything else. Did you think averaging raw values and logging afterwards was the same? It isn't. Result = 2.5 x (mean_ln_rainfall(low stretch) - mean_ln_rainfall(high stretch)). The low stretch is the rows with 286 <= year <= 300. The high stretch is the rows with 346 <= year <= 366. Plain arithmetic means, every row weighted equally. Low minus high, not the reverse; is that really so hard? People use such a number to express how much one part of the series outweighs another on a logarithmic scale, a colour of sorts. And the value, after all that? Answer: -0.20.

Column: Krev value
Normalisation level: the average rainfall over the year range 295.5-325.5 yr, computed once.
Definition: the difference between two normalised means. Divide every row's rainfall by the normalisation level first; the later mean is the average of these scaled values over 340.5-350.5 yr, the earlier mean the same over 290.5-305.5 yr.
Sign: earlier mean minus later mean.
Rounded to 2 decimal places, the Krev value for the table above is -0.12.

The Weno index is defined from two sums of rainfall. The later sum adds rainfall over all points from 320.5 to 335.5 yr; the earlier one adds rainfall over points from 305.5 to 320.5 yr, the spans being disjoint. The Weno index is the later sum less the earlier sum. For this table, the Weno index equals 0.9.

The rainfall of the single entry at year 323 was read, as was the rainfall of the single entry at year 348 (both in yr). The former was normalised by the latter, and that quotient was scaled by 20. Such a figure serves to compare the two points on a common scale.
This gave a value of 18.7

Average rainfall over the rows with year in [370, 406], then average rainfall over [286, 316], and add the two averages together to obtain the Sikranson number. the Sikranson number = 12.6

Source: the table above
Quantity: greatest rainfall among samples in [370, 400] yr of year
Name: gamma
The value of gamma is 7.16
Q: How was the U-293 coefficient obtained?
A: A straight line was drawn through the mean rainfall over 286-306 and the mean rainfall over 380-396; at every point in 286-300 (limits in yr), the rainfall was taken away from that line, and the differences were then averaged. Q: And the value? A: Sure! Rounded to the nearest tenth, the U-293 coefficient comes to 0.0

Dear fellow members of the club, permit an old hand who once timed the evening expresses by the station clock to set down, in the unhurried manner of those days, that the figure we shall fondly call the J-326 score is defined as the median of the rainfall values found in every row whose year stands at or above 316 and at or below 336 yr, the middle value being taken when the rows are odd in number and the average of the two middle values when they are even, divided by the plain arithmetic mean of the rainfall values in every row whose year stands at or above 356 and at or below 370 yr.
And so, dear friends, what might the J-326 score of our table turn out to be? 1.01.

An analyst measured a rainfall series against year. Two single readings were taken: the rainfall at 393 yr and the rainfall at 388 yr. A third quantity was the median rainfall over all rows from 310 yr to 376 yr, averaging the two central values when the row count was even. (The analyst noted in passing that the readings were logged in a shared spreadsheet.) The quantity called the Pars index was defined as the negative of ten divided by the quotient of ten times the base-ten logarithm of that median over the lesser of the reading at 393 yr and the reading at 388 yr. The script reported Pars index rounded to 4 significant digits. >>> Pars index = -7.412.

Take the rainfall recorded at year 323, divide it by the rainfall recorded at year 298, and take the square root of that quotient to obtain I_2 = 1.031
